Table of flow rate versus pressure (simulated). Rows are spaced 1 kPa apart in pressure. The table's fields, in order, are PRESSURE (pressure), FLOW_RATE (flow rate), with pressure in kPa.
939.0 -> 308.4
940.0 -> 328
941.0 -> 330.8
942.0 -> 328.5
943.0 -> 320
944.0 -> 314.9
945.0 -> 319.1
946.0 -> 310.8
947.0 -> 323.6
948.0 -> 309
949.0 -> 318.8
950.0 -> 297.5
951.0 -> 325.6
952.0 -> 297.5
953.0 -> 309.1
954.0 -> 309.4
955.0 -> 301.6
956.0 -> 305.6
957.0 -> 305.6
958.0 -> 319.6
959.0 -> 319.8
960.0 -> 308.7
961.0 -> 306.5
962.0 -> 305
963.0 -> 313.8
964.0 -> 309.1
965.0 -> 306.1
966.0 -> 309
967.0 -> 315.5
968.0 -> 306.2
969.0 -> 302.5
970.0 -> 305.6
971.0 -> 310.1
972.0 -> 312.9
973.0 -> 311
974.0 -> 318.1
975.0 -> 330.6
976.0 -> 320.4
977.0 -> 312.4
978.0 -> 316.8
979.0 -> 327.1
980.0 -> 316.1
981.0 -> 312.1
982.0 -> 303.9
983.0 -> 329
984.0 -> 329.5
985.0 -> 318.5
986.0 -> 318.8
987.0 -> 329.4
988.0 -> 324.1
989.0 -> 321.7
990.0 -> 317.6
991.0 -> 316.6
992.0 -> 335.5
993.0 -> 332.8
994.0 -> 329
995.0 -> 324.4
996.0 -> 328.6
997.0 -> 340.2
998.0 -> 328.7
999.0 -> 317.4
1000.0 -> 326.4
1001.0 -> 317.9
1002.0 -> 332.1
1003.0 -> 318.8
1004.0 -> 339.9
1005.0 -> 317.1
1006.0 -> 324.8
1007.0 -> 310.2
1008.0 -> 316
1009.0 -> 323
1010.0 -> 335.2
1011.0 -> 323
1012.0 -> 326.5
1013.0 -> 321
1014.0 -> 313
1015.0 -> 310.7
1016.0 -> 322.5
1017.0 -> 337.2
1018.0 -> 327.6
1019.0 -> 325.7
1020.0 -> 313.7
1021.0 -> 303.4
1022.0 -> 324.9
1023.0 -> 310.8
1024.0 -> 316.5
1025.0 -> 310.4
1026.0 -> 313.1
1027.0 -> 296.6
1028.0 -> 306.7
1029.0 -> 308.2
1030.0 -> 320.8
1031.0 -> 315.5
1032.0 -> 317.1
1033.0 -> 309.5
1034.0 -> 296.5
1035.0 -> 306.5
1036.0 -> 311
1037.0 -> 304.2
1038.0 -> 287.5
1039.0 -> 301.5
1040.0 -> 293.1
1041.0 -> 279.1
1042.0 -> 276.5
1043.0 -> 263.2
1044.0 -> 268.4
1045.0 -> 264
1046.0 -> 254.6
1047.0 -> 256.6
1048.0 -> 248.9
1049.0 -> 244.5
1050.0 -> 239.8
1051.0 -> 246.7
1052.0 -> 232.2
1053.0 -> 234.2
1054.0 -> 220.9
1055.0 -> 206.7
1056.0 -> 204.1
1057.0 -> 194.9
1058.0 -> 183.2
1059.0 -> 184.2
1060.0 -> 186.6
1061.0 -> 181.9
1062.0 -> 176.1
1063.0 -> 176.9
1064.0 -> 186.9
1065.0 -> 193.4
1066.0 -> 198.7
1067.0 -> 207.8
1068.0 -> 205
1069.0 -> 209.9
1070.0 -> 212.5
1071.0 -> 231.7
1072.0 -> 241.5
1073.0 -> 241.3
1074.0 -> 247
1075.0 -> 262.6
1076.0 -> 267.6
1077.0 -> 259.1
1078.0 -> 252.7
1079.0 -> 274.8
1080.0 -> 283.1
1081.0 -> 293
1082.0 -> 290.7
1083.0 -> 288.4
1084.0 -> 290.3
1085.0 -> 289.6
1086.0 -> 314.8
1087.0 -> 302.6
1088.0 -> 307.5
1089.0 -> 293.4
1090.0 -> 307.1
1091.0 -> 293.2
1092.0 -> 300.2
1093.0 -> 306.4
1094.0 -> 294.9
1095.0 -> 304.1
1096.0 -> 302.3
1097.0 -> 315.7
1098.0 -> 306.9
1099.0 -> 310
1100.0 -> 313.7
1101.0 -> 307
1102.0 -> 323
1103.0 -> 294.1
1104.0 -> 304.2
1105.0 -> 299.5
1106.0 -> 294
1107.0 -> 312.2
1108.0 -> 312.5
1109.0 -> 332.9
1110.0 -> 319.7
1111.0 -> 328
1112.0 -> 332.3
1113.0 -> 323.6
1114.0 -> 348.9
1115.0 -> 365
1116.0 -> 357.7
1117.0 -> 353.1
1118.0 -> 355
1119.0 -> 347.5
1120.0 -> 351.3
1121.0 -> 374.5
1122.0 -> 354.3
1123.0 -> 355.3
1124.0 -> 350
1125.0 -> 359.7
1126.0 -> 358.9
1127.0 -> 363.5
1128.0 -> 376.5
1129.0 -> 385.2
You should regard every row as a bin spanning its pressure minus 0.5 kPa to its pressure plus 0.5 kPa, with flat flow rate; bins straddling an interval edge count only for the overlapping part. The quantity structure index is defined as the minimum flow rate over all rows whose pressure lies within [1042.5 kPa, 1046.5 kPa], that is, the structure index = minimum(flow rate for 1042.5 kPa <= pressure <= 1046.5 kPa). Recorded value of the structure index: 254.6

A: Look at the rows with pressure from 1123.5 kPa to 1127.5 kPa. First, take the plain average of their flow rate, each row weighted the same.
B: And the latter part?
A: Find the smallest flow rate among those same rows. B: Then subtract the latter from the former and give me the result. 8.0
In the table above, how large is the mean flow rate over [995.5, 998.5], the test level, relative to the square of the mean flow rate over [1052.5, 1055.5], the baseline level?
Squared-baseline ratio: 0.0068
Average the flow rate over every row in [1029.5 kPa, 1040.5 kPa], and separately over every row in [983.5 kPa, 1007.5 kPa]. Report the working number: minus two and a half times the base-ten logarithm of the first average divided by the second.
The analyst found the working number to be 0.066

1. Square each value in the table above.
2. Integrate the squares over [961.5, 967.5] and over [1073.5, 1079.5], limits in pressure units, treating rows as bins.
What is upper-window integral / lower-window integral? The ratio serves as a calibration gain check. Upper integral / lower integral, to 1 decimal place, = 0.7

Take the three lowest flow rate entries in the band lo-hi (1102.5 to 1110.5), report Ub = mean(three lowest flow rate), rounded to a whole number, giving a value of 296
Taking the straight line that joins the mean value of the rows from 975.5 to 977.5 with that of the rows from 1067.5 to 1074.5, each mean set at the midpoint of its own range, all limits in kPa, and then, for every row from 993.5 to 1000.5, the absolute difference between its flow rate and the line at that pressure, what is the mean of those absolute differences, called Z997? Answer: 31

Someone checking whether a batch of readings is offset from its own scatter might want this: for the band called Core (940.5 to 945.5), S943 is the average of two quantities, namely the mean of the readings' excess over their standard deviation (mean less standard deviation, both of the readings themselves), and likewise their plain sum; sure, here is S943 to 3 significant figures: 965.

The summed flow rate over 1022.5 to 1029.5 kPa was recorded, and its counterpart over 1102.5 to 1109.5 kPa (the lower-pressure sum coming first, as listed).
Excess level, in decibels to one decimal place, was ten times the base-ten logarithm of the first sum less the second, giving 11.1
